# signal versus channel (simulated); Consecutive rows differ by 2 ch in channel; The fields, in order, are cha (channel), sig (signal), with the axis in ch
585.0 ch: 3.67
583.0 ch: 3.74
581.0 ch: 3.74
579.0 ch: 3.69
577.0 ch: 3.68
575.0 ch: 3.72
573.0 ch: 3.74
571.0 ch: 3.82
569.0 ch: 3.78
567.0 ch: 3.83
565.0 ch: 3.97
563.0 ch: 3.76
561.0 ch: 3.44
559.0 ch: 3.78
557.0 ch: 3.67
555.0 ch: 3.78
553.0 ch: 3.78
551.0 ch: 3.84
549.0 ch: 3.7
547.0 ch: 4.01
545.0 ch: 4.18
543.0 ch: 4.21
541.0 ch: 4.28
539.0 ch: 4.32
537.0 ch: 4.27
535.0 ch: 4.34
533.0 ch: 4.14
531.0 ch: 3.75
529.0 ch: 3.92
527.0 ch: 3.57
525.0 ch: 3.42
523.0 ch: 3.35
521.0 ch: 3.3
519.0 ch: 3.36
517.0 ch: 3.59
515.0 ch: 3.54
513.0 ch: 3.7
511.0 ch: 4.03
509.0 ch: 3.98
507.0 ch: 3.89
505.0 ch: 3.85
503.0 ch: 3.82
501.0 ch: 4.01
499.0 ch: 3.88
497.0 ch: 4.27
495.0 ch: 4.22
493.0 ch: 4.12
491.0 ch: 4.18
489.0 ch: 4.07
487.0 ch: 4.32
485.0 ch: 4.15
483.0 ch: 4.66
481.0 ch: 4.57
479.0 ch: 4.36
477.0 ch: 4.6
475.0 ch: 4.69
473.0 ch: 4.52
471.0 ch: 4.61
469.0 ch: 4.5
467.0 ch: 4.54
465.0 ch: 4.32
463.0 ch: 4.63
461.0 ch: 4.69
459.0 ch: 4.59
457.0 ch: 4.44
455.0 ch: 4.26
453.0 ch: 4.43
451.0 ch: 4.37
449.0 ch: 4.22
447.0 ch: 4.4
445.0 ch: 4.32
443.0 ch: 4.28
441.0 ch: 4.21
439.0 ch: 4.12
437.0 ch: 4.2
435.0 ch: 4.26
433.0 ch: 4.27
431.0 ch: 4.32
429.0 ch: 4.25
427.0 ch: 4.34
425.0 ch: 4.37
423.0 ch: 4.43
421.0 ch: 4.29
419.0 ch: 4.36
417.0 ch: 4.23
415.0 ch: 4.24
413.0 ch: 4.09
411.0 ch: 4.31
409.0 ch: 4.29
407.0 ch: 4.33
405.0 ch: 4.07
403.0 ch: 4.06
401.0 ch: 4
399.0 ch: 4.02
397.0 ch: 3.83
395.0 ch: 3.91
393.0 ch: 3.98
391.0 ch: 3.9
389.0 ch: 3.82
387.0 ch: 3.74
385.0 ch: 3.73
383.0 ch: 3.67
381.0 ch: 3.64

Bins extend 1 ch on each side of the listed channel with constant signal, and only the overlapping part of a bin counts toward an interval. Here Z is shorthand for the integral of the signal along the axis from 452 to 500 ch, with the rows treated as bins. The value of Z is 211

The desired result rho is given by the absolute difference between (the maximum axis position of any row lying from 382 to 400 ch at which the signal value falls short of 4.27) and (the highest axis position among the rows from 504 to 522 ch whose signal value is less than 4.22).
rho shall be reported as 122 ch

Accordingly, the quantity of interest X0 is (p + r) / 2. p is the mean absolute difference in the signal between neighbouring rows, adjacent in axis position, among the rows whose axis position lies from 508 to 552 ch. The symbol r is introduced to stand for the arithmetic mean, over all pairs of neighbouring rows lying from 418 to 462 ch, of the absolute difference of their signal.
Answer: 0.12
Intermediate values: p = 0.15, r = 0.092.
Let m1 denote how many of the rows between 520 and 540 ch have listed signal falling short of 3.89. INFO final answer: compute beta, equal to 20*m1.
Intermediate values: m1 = 5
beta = 100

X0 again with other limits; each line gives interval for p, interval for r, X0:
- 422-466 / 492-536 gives 0.13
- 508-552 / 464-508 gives 0.15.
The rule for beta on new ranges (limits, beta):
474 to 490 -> 0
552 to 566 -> 120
